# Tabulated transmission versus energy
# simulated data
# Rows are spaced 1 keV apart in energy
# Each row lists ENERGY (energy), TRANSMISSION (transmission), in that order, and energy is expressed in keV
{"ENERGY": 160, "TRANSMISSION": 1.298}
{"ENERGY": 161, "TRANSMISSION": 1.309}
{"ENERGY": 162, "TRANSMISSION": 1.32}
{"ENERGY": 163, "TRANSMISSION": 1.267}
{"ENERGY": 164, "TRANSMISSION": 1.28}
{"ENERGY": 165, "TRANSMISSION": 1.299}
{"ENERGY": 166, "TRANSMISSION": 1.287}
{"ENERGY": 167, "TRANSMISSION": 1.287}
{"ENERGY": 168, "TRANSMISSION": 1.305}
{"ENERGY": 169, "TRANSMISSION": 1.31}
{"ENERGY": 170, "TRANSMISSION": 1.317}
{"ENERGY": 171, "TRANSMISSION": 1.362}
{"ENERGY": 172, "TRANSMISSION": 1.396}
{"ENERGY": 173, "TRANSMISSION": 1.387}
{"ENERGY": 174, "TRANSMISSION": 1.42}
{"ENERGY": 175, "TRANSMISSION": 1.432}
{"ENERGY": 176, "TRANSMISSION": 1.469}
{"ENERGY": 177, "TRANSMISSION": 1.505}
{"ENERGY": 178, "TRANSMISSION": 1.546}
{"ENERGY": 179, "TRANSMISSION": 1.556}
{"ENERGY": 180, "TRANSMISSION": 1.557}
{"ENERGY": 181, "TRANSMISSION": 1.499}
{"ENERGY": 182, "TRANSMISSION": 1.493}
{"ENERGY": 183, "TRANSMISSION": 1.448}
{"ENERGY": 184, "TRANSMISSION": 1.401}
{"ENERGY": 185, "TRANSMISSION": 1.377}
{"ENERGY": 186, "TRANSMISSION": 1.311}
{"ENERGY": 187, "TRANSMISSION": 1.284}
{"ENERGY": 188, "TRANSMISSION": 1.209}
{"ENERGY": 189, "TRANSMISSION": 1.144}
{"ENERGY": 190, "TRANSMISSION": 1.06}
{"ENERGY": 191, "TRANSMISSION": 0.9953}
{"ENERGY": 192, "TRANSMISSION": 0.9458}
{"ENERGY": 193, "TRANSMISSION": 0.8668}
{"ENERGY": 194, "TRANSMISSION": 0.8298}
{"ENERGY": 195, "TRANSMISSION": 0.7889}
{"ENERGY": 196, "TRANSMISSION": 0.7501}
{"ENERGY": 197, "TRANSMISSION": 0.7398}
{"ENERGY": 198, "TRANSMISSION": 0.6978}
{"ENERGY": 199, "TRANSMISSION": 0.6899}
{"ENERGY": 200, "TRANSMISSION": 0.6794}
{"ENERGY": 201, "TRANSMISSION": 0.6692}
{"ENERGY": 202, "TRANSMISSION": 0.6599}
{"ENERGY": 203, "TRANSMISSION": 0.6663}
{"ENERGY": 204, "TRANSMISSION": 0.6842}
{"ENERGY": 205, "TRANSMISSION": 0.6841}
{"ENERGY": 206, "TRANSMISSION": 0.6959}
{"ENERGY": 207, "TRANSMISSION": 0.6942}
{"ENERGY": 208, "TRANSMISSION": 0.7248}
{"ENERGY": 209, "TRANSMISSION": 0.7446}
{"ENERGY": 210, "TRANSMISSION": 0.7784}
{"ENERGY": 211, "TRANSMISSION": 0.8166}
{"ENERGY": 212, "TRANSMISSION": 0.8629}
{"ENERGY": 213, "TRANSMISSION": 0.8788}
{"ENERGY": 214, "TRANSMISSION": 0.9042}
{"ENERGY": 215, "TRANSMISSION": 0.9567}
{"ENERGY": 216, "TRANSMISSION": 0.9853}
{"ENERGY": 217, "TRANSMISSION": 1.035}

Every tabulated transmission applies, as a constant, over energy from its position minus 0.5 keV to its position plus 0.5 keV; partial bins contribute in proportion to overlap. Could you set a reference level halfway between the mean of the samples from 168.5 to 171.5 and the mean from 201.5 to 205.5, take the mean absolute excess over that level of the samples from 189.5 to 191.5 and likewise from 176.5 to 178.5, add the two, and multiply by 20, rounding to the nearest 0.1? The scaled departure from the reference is 11.1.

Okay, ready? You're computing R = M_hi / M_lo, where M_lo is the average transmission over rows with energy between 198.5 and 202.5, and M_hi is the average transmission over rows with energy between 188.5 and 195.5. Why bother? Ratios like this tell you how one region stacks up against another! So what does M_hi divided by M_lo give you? 1.40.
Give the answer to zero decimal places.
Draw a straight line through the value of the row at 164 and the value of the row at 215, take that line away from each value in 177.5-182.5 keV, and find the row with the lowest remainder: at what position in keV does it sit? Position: 181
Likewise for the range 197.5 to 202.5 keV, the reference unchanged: 202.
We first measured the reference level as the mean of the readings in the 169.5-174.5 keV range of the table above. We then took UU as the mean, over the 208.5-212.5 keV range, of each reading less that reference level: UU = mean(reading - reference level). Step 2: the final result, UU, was -0.58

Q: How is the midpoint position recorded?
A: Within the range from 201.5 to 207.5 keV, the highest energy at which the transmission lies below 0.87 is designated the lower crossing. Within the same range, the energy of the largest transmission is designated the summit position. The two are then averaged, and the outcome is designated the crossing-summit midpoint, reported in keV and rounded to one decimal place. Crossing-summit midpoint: 206.5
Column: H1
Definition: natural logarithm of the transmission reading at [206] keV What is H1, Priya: -0.36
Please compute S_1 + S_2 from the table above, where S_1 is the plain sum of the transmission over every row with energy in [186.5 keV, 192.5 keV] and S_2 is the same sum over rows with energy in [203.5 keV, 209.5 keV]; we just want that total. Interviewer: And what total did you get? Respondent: 10.9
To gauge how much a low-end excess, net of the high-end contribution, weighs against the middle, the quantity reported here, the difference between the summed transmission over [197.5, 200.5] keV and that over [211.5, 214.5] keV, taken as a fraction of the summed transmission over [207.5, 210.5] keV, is -0.3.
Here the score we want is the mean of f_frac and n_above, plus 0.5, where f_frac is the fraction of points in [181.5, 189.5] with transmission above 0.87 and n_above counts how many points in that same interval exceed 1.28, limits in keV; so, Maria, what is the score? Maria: 4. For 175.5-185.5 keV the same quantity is 6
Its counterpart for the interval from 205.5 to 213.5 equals 1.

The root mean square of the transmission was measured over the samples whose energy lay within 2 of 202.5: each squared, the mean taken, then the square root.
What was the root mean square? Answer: 0.67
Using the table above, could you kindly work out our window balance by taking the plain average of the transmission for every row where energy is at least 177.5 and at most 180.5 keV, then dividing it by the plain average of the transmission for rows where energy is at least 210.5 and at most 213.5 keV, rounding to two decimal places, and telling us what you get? 1.82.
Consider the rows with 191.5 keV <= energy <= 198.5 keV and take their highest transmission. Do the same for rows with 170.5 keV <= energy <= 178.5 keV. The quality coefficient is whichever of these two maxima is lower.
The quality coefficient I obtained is 0.95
